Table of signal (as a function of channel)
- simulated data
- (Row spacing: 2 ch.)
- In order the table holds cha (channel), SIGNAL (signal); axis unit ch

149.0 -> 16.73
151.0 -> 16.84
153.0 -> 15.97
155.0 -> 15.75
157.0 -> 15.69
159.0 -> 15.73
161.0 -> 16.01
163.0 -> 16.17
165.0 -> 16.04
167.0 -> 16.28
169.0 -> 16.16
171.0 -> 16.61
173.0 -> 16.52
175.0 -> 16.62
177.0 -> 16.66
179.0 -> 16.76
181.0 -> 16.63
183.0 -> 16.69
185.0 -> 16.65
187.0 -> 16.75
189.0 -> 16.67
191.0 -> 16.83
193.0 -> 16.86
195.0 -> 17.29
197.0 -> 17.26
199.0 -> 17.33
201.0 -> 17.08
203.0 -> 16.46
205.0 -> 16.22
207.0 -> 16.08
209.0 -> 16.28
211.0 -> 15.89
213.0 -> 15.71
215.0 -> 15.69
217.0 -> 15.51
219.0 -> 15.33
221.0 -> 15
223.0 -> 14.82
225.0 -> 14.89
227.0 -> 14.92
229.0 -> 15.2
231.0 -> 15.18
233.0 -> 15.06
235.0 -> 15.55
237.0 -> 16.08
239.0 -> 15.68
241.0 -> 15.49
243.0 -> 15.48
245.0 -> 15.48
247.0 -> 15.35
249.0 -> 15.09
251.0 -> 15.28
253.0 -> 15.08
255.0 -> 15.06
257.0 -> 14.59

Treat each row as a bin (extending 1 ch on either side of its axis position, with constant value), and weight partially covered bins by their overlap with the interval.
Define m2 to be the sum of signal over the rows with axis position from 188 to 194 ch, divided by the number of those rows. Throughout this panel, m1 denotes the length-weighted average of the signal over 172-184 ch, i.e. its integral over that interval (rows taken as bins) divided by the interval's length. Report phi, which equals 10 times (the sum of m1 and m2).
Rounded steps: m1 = 16.6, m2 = 16.8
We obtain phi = 334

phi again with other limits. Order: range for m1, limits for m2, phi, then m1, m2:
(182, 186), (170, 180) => 333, 16.7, 16.6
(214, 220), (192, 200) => 327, 15.5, 17.2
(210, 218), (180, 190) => 324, 15.7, 16.7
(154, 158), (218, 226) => 307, 15.7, 15.0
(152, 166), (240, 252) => 313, 15.9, 15.4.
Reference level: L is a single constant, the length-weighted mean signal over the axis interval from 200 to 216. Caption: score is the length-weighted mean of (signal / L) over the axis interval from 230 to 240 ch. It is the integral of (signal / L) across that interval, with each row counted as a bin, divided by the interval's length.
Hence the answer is 0.96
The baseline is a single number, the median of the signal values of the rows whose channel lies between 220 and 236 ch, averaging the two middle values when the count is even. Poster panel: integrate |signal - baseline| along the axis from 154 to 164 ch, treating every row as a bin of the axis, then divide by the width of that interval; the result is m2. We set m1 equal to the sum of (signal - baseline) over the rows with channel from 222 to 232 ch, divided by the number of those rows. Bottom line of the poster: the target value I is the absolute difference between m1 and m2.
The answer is 0.87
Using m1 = 0.0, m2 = 0.8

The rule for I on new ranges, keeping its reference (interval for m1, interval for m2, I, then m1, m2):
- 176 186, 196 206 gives 0.19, 1.6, 1.8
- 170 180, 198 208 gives 0.00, 1.6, 1.6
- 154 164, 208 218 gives 0.05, 0.8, 0.8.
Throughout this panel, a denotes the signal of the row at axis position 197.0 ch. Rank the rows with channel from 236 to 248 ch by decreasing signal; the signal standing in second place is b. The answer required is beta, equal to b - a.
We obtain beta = -1.6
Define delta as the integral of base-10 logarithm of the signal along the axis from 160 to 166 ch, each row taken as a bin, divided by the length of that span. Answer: 1.21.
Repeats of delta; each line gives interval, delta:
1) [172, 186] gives 1.22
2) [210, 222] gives 1.19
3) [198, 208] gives 1.22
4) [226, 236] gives 1.18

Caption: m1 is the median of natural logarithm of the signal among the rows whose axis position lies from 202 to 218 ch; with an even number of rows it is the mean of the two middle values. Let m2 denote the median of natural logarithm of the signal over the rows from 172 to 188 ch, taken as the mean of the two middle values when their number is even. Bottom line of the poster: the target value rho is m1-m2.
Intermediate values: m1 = 2.77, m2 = 2.81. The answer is -0.041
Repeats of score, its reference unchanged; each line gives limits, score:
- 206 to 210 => 1.00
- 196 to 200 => 1.07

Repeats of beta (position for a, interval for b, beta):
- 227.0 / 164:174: 1.6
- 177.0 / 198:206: 0.4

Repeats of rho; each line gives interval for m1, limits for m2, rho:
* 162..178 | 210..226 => 0.062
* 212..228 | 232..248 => -0.021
